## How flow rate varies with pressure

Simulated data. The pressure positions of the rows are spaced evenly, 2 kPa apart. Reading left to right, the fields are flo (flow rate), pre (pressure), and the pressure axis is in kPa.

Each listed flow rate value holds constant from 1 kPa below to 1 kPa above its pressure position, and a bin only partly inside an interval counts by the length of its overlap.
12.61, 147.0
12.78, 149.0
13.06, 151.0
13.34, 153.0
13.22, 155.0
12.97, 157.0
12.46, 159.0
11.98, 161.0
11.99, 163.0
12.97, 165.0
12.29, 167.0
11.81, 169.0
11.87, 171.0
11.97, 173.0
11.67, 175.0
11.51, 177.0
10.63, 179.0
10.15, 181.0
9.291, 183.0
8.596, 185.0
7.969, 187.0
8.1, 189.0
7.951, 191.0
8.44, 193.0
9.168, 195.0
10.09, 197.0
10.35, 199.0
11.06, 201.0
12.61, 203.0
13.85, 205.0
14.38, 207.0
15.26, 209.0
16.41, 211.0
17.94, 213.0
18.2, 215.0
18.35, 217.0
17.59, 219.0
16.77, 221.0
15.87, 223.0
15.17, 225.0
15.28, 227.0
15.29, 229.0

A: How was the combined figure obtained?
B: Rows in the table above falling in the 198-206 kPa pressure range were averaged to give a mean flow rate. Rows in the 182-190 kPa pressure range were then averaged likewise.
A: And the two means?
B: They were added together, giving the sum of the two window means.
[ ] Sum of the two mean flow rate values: 20.5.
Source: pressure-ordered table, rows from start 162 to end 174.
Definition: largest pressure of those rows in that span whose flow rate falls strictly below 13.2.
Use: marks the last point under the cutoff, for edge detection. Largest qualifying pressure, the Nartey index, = 173.0 kPa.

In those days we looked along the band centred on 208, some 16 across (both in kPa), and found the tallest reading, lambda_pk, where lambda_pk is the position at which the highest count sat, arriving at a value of 215.0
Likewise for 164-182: 165.0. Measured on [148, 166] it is 153.0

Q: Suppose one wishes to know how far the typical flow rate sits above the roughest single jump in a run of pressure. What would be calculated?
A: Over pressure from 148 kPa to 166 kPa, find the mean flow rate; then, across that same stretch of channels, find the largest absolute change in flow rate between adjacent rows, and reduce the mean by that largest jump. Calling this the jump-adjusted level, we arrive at 11.8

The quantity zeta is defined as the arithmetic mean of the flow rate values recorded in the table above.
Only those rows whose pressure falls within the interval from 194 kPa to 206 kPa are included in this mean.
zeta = 11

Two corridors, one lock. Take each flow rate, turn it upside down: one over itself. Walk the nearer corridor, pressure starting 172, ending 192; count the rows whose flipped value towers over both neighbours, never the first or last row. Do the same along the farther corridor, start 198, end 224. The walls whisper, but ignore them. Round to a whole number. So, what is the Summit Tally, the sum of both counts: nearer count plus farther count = 1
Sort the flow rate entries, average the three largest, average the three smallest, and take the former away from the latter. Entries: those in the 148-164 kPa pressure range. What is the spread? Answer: -1.1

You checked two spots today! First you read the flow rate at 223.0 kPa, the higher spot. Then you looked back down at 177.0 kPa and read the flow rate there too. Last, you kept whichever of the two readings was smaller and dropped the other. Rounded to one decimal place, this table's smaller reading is 11.5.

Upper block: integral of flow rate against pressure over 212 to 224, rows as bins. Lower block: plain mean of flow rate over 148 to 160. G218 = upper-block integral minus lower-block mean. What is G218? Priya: 196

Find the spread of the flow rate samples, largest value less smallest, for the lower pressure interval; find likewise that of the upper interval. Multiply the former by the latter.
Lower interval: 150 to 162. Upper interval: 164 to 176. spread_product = 1.8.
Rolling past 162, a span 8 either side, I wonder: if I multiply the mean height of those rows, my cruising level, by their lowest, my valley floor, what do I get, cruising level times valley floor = 147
